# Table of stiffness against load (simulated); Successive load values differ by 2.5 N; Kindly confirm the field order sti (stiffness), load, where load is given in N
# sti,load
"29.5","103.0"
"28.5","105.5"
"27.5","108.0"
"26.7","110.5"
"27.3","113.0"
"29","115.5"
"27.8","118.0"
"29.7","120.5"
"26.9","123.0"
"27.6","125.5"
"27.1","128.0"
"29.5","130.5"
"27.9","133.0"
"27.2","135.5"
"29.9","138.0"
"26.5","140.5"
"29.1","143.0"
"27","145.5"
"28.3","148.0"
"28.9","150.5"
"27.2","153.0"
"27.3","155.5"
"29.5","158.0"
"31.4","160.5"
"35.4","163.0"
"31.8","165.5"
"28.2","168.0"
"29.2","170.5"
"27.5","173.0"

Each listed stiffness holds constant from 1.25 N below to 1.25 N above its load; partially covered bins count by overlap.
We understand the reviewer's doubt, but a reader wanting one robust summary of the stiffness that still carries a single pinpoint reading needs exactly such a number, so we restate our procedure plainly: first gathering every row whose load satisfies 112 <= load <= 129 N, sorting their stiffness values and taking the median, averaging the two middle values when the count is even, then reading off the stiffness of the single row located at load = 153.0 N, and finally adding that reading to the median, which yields 54.8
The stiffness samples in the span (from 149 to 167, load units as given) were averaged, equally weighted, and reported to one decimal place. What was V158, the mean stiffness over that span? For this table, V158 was 30.2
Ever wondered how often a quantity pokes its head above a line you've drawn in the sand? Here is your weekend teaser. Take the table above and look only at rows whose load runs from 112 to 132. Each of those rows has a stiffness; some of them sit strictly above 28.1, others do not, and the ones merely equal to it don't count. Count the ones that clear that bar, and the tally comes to 3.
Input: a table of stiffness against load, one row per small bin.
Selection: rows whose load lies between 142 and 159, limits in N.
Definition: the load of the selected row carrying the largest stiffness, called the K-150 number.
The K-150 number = 158.0 N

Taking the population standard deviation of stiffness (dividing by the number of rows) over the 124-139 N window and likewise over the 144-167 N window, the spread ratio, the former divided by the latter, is 0.42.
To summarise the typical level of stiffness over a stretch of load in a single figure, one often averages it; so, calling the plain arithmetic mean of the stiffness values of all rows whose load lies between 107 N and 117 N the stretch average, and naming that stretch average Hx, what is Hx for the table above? 27.6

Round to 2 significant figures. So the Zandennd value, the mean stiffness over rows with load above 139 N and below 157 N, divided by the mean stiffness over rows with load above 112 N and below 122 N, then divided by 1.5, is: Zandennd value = 0.65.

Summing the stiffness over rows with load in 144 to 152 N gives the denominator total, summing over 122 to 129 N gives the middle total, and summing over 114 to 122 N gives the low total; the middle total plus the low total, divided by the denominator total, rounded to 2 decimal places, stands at 2.00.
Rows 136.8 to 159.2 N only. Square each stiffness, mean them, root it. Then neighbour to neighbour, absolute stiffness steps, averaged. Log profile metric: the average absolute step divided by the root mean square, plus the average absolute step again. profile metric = 1.8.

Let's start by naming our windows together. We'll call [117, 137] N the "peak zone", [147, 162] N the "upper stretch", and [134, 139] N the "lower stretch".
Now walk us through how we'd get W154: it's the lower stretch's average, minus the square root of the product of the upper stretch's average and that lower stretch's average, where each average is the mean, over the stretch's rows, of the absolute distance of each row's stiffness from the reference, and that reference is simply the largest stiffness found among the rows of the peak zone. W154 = -0.07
